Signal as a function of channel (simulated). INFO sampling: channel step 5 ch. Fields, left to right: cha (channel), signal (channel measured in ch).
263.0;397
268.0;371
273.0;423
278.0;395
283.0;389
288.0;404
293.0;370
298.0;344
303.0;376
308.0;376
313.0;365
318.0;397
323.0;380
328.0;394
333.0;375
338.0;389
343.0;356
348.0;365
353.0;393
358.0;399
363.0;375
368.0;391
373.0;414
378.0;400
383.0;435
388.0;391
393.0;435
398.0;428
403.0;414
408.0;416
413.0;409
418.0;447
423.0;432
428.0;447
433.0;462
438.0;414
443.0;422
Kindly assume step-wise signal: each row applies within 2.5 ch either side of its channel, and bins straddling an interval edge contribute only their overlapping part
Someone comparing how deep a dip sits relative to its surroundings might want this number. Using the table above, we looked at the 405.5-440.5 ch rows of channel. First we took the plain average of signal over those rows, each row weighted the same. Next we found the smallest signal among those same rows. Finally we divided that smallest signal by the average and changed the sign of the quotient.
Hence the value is -0.946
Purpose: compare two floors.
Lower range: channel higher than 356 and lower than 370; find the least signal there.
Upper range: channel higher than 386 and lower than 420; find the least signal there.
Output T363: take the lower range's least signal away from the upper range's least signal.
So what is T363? 16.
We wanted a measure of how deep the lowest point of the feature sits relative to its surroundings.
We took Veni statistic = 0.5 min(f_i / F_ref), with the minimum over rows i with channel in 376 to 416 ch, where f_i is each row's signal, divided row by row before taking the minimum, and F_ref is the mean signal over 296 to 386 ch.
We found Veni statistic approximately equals 0.508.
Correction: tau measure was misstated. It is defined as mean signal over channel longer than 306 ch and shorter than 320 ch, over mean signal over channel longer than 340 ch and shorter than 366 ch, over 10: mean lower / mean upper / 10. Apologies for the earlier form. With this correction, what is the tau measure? 0.100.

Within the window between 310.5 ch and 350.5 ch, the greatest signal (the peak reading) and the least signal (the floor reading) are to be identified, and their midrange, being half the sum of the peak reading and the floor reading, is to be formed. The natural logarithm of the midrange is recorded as 5.93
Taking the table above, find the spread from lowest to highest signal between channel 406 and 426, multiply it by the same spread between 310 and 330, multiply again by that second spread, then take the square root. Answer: 197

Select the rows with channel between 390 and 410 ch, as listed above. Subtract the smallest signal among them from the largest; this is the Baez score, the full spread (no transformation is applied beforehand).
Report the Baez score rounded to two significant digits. 21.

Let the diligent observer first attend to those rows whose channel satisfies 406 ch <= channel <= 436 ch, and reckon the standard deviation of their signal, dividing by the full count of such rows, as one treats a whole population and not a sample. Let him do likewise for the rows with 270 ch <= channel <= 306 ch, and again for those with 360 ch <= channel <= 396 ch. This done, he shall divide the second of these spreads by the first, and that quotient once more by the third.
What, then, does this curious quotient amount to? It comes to 0.060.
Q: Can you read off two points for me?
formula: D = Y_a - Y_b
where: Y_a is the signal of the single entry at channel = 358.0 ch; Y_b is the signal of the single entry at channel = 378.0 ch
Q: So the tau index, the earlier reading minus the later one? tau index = -1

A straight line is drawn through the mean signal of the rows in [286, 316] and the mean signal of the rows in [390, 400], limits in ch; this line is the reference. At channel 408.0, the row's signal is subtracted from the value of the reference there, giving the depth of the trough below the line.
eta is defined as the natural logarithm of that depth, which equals 3.1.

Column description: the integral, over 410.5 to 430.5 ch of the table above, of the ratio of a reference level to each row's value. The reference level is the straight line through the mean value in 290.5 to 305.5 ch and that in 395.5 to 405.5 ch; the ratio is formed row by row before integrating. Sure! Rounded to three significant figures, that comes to 20.0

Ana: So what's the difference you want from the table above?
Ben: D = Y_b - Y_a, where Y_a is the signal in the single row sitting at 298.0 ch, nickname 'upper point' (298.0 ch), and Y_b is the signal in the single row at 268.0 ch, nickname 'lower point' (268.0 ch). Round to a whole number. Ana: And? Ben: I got 27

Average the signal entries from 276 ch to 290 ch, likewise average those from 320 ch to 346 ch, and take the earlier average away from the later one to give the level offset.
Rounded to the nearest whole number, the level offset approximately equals -17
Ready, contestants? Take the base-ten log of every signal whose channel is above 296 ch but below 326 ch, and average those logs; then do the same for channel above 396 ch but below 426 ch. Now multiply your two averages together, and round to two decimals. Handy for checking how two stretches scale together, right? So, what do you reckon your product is 6.76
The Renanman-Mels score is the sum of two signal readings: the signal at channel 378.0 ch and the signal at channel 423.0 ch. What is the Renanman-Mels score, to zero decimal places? 832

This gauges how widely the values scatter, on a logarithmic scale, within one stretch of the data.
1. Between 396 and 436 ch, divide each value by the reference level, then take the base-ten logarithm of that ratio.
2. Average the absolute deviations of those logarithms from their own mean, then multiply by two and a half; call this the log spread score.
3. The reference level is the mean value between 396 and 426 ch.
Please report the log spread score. 0.038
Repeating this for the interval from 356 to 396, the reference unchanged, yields 0.046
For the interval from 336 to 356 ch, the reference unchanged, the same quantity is 0.044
